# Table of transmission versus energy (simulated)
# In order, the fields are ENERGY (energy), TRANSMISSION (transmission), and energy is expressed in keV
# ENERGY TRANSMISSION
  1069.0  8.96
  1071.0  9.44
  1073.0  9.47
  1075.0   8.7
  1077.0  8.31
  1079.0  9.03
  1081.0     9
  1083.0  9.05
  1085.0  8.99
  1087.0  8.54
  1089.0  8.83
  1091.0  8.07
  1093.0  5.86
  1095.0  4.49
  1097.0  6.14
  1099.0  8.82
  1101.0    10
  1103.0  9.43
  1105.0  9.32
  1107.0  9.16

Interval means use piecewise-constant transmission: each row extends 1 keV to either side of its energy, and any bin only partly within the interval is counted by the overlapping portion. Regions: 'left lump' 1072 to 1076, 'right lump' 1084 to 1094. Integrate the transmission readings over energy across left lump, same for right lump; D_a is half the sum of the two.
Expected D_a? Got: 58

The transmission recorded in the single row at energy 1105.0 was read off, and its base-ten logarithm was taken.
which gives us 0.969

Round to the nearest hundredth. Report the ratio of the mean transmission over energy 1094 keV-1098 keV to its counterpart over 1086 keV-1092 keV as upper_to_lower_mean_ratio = 0.63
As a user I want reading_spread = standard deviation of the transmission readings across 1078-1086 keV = 0.0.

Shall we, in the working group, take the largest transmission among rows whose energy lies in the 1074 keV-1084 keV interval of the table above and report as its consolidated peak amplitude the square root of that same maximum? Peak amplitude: 3.01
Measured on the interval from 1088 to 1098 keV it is 2.97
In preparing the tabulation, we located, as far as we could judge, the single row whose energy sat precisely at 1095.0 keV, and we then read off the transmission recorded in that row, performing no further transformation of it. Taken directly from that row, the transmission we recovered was 4.49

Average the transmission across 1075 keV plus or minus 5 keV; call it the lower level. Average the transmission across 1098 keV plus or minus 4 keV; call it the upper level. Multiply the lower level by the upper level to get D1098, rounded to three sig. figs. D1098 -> 66.2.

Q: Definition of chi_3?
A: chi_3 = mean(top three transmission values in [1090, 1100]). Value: 7.7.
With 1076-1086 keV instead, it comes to 9.0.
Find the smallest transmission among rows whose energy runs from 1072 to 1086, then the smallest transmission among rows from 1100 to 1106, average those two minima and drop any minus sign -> 8.8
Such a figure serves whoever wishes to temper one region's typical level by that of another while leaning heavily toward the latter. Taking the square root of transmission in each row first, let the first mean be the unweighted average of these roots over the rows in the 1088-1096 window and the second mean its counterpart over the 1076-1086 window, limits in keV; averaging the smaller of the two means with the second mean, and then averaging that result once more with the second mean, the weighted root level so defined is 2.88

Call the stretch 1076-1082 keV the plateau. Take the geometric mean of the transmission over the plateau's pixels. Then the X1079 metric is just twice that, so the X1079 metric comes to 17.5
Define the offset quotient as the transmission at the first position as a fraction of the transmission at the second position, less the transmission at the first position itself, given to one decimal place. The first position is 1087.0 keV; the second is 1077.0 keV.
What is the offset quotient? -7.5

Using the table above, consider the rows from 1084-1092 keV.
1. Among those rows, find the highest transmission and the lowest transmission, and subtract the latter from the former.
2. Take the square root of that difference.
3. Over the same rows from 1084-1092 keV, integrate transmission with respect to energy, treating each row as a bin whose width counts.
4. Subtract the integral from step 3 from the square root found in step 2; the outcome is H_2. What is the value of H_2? -68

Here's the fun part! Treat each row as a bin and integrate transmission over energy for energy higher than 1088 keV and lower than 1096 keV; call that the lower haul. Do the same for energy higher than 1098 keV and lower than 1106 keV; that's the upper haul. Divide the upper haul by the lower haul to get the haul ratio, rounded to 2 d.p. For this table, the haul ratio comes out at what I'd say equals 1.38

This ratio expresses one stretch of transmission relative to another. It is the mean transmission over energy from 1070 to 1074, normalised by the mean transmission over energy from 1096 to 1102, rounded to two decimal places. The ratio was 1.14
